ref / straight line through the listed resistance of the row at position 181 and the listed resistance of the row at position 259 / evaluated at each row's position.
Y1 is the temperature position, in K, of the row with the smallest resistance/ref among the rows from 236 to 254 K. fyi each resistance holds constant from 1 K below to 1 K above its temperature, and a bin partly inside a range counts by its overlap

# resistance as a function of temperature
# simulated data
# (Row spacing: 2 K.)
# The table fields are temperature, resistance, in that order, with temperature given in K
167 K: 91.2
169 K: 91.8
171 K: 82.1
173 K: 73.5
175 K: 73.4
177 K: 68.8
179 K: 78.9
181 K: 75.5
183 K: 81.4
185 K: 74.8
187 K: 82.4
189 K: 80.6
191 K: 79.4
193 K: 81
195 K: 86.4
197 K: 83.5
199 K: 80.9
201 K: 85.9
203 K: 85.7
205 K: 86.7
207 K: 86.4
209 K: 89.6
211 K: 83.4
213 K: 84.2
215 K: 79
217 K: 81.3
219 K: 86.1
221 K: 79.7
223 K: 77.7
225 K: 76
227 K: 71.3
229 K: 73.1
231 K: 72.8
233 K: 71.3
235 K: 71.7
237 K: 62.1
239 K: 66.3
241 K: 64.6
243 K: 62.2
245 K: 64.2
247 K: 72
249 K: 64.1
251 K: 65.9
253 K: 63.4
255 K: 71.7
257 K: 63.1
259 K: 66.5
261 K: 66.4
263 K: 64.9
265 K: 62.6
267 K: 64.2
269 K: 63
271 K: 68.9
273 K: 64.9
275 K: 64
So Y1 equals 237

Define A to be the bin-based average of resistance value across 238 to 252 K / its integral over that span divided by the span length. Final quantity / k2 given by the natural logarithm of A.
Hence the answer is 4.18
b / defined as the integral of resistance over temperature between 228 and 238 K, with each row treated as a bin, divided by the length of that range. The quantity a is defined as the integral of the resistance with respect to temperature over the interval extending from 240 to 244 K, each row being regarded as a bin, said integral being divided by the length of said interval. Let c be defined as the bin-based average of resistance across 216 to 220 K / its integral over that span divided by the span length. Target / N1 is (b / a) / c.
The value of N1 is 0.013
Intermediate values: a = 63.4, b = 70.2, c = 84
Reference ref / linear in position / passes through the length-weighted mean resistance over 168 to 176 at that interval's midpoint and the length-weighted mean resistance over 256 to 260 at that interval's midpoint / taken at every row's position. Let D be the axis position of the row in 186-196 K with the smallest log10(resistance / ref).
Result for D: 191 K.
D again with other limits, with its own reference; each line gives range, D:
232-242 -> 237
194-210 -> 199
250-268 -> 253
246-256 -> 253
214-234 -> 227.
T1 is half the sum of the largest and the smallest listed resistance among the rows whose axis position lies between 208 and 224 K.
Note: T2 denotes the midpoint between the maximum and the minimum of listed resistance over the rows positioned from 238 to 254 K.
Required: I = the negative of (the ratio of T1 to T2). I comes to -1.25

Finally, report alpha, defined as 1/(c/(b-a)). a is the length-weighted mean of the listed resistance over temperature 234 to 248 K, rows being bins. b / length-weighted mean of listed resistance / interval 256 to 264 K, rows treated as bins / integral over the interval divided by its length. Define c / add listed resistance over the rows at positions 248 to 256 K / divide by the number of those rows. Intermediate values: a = 66.2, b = 65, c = 66.3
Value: -0.01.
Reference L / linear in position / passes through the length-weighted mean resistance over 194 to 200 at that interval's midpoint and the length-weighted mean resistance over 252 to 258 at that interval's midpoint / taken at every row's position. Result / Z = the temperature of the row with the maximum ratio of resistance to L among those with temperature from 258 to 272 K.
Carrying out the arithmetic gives 271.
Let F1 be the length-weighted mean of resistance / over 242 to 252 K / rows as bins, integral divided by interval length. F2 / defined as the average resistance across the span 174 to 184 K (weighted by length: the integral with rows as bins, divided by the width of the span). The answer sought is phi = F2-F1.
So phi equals 10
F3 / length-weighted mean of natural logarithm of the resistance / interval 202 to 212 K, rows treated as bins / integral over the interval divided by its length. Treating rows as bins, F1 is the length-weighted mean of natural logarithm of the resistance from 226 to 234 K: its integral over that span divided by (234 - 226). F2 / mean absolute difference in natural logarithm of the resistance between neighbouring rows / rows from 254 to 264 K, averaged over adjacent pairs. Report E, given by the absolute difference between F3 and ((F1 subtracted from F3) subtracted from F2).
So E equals 4.6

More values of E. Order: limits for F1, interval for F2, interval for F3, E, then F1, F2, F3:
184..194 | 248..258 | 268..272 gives 3.9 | 4.38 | 0.08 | 4.19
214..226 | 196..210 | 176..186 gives 4.3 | 4.38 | 0.02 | 4.33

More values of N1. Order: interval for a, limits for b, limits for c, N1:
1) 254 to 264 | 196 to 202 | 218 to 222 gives 0.015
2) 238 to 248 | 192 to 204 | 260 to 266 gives 0.020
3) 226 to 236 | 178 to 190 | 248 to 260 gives 0.017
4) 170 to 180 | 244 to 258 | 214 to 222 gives 0.011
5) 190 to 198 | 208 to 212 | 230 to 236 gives 0.015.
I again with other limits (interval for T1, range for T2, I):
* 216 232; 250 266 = -1.17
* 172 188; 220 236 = -1.00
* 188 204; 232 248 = -1.24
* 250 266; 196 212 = -0.79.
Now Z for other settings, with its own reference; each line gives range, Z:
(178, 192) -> 187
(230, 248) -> 247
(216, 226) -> 219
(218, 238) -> 219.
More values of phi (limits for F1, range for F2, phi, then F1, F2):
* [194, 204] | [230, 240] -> -16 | 84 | 68.8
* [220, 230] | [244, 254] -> -10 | 76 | 65.9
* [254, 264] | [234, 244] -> -1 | 67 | 65.4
